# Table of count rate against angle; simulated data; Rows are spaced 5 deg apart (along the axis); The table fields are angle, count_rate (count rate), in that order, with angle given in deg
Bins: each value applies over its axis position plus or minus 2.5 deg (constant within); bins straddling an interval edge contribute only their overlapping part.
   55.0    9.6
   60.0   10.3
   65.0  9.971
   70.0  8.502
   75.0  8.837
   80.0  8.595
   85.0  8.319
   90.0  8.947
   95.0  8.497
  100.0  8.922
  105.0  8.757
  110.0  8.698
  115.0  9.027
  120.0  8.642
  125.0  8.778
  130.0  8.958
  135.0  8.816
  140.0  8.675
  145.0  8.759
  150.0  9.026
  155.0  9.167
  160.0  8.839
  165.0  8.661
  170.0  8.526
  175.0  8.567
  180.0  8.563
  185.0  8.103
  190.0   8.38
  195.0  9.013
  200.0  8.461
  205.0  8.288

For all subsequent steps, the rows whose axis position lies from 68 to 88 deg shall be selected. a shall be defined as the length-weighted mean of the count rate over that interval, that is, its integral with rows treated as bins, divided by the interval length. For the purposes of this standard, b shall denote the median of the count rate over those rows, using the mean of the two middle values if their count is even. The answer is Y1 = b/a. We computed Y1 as 0.997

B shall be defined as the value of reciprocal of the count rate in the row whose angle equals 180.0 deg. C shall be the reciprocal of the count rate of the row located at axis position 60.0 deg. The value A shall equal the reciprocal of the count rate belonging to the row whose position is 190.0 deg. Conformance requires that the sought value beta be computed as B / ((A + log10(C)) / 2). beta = -0.261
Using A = 0.119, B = 0.117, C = 0.097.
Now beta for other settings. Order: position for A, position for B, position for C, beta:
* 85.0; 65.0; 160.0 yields -0.243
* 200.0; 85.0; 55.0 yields -0.278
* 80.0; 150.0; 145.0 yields -0.268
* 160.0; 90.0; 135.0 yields -0.269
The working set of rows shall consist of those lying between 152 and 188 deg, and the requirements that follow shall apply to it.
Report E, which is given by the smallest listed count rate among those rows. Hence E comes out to 8.103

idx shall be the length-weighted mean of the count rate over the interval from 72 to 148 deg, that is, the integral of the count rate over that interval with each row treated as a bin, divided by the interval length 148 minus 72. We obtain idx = 8.75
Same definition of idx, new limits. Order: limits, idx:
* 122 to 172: 8.82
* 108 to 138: 8.82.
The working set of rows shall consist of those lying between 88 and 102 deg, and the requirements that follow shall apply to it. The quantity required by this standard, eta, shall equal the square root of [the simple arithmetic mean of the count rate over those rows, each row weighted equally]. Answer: 2.96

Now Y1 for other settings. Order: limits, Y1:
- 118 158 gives 0.993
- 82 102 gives 1.005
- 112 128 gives 0.996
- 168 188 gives 1.013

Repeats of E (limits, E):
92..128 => 8.497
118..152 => 8.642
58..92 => 8.319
